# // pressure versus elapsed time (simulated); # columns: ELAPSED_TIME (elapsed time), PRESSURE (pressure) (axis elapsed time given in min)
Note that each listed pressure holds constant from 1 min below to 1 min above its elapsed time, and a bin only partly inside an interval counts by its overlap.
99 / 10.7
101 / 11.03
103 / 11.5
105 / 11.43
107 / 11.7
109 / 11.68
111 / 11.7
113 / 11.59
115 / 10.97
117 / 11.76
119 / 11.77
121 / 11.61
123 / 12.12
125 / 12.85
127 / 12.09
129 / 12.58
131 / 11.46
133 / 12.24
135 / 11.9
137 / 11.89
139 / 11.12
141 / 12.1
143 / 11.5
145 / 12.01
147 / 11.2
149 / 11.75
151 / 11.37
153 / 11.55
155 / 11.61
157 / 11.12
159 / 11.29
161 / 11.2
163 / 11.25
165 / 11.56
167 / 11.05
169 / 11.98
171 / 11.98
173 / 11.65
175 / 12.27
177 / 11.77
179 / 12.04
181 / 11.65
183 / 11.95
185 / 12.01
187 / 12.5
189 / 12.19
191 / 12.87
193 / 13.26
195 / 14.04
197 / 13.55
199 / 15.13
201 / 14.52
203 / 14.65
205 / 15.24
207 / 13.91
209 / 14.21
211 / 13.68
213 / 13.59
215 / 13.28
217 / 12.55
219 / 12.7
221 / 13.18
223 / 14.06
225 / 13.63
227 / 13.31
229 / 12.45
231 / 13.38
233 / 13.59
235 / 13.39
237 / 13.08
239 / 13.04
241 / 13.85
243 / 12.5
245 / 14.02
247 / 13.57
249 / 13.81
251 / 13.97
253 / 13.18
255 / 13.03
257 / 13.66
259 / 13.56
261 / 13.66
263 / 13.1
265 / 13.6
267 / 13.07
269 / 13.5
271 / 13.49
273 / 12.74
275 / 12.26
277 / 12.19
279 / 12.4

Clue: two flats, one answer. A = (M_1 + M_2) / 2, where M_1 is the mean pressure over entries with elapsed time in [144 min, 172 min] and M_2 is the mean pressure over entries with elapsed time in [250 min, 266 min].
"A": 12.5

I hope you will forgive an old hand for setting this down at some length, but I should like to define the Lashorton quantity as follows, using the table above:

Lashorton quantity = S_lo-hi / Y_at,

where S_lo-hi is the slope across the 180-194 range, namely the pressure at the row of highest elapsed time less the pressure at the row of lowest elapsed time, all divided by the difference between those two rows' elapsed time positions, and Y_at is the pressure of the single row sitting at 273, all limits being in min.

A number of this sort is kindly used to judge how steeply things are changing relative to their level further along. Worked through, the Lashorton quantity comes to 0.011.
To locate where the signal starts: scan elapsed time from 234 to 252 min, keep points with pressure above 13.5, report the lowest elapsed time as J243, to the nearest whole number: 241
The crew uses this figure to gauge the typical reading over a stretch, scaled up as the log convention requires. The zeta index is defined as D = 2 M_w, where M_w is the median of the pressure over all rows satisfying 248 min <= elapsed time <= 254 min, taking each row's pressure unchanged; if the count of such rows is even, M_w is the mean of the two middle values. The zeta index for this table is 27.6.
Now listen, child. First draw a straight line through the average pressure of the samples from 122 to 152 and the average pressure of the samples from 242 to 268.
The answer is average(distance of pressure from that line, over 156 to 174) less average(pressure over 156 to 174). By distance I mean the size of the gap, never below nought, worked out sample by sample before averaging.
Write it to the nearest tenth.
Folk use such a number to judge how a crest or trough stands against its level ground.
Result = -10.7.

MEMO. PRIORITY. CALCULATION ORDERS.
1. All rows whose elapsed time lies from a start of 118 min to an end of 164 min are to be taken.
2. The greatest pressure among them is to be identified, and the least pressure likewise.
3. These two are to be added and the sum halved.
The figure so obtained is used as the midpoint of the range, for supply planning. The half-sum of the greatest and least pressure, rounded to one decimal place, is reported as 12.0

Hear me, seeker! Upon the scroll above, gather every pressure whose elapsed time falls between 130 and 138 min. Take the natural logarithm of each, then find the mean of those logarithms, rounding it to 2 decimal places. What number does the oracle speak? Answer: 2.47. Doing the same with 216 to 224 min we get 2.57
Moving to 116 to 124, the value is 2.47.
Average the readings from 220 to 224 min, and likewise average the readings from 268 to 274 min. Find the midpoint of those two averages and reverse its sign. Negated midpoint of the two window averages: -13.4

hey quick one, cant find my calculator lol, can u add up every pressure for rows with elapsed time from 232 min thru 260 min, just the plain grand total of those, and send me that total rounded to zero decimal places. 188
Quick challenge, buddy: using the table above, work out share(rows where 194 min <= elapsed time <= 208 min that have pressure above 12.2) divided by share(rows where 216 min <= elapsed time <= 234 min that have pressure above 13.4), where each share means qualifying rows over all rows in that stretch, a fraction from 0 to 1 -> 3.0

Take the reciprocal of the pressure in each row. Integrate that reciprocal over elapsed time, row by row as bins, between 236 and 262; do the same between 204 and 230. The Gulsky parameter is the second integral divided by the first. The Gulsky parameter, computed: 1.00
